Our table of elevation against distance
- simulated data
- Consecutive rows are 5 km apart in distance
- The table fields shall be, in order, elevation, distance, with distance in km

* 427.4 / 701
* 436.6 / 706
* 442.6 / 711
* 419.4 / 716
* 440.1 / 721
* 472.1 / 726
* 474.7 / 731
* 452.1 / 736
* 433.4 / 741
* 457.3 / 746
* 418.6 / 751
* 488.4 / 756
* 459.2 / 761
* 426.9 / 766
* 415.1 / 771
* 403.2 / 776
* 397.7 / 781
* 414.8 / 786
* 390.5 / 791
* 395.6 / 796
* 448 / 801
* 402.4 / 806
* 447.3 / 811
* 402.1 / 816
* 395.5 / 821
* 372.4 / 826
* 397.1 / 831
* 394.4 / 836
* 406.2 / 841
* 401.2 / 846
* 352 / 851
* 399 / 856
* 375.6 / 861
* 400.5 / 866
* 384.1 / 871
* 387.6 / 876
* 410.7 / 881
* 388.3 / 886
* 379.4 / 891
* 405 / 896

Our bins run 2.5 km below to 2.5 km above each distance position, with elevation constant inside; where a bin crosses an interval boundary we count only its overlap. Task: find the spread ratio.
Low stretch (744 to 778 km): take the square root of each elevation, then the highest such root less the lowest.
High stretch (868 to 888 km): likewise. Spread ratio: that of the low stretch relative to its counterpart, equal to 3.0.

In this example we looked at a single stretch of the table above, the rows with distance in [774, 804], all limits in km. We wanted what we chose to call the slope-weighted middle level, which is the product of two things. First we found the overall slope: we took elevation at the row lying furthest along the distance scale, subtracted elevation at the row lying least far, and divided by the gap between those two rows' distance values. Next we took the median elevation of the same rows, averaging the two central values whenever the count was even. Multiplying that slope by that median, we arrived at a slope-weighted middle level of 718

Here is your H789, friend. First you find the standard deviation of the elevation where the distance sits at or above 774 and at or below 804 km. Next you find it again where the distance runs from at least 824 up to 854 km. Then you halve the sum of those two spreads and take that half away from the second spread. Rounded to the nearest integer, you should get 0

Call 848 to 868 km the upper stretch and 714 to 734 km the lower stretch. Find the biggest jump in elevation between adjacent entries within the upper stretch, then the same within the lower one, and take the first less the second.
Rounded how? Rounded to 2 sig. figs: 15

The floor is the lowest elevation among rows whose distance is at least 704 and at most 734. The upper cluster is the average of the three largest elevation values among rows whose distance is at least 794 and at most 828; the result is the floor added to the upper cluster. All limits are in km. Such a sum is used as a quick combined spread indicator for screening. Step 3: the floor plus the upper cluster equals 852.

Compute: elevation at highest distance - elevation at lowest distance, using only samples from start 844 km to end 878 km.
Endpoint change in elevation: -14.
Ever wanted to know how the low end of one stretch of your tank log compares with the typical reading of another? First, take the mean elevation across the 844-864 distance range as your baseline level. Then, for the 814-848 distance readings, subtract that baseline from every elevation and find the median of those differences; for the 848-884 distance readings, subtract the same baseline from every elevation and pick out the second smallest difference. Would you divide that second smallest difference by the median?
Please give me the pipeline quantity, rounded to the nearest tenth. -0.4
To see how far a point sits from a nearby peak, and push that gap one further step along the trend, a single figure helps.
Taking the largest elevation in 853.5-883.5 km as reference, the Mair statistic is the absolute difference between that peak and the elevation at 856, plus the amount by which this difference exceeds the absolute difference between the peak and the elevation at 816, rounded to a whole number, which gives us 15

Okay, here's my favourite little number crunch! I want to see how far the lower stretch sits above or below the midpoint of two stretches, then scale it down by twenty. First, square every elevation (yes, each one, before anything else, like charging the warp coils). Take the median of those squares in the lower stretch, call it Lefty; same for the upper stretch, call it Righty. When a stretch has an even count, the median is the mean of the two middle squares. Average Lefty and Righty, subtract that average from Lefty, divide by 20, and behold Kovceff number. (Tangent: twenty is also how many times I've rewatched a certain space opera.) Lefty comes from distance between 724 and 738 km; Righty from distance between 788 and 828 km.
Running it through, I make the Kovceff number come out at 1595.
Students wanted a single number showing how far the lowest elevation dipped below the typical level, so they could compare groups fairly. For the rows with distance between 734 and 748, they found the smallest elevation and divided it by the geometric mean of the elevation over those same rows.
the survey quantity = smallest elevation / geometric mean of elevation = 0.969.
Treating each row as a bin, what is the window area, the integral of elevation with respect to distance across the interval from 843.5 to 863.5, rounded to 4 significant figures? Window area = 7639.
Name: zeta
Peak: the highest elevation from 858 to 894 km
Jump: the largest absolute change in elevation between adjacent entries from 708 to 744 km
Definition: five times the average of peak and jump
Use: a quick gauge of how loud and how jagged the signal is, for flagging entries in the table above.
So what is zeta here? 1107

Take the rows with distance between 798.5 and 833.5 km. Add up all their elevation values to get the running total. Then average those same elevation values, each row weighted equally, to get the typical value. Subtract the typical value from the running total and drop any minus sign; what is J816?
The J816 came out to 2456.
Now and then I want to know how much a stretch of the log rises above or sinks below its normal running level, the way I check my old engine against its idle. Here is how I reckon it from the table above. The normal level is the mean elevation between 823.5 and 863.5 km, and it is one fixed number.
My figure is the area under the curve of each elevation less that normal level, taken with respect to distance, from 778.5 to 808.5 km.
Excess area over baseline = 628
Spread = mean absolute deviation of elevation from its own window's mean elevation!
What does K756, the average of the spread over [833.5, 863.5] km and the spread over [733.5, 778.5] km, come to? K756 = 19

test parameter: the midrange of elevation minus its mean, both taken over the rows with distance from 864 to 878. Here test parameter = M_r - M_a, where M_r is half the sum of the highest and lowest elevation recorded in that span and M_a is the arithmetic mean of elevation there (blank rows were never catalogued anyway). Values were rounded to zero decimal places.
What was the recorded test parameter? 2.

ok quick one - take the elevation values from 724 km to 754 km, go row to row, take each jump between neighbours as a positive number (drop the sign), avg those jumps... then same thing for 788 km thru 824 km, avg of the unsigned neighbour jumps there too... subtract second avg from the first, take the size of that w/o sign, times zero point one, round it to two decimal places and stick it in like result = 1.20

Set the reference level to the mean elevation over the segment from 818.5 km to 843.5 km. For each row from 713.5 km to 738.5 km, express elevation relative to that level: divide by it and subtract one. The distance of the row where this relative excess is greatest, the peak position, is 731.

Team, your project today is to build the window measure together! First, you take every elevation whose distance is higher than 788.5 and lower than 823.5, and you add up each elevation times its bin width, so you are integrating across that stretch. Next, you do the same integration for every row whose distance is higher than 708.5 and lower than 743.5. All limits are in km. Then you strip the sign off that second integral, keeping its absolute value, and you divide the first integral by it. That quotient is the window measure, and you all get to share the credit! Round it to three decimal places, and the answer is 0.919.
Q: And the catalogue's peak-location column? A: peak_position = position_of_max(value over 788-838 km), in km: 801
